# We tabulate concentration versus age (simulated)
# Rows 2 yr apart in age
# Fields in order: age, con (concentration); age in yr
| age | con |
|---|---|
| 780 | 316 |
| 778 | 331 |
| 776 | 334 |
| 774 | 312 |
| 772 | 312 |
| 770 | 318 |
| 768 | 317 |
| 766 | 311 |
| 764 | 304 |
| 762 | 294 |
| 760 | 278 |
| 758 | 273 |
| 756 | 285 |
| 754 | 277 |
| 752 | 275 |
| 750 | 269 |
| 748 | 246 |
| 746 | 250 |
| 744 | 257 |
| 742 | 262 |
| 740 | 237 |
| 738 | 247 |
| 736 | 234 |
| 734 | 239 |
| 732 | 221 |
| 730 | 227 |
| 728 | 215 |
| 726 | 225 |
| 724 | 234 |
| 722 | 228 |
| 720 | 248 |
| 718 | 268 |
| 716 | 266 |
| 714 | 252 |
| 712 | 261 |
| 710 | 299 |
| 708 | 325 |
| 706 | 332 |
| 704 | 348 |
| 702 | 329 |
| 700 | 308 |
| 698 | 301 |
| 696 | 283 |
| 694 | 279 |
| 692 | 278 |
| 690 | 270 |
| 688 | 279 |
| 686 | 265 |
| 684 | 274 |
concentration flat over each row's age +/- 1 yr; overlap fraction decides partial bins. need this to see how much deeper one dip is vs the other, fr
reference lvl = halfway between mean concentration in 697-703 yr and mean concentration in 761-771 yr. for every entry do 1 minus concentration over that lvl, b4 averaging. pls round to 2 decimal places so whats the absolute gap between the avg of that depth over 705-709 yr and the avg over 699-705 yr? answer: 0.00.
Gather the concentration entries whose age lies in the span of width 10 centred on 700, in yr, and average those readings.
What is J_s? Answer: 314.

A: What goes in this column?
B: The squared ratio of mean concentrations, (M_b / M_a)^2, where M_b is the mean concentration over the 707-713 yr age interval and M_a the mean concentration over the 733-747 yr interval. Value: 1.43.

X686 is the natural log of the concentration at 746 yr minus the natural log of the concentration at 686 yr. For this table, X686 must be -0.058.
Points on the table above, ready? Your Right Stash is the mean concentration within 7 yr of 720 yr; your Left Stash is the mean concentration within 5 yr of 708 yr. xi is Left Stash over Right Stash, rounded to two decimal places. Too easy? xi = 1.27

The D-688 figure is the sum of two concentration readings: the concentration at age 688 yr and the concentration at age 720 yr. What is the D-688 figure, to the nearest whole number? 527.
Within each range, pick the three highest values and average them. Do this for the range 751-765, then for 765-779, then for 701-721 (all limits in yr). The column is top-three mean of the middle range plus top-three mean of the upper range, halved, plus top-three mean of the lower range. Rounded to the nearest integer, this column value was 647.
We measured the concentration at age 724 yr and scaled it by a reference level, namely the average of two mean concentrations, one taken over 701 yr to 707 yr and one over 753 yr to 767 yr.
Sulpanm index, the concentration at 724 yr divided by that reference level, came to 0.749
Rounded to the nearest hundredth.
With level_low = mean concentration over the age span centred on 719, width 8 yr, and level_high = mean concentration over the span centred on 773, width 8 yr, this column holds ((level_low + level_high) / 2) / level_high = 0.90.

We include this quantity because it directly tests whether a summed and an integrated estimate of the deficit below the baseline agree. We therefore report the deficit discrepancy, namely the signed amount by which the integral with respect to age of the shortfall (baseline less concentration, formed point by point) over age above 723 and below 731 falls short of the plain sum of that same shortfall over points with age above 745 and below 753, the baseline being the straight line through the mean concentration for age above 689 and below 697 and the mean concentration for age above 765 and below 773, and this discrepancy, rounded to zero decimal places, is -371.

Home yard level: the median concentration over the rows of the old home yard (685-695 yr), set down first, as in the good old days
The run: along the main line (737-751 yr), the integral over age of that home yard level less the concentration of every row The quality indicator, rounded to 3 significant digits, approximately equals 356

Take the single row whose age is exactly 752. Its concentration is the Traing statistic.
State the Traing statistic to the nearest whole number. 275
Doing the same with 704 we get 348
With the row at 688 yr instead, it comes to 279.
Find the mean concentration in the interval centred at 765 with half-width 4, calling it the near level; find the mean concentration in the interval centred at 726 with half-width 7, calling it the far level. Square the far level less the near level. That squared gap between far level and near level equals 6117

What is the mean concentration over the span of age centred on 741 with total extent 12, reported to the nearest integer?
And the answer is 248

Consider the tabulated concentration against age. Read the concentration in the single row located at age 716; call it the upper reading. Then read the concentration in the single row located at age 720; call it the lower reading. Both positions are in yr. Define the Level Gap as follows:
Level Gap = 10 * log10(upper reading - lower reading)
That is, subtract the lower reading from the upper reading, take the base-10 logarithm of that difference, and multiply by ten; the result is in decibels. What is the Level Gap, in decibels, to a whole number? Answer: 13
